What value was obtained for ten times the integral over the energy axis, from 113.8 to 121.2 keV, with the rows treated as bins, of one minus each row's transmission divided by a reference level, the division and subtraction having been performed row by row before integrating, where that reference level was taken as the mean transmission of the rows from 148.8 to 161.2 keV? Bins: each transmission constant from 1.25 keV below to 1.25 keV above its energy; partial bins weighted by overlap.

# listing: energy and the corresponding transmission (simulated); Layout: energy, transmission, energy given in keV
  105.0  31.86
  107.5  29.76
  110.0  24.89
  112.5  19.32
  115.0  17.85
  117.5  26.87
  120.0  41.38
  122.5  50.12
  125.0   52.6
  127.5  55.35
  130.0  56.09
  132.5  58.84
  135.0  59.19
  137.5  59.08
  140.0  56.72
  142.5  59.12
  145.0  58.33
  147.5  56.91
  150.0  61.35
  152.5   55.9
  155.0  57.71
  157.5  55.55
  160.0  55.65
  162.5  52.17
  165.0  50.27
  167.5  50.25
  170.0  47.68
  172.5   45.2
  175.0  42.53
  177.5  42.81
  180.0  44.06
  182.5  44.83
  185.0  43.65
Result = 37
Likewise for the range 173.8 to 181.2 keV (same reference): 18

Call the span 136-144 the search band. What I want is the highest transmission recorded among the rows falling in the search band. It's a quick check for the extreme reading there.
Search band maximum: 59.12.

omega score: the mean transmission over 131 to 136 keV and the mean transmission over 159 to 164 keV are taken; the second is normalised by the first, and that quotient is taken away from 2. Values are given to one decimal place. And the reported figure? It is 1.1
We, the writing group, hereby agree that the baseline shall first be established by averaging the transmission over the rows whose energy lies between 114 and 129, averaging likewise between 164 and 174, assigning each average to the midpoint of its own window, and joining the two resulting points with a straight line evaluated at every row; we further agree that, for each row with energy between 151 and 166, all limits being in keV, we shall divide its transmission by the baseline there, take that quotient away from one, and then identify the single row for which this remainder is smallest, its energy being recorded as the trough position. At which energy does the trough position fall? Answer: 155.0 keV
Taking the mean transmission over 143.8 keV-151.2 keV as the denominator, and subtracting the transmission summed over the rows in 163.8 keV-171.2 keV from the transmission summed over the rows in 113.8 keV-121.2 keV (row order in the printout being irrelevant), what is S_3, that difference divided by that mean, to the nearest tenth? -1.1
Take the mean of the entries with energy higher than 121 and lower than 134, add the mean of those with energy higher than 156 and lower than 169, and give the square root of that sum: 10.4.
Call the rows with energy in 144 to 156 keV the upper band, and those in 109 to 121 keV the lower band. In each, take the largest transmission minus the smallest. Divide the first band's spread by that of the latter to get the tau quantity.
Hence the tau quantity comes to 0.2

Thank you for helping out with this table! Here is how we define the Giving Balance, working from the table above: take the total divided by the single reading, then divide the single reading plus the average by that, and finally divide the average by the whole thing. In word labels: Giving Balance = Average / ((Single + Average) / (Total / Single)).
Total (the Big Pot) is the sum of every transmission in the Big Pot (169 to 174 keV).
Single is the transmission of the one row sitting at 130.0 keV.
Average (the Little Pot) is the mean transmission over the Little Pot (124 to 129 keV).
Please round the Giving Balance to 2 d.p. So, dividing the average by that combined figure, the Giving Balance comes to 0.81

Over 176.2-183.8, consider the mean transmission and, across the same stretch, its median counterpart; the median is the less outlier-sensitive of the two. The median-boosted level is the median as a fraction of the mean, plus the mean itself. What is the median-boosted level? 44.9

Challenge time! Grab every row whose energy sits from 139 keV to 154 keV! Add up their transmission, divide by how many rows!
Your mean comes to 58.1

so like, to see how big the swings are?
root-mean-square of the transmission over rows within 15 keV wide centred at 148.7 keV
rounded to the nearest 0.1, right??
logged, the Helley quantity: 58.2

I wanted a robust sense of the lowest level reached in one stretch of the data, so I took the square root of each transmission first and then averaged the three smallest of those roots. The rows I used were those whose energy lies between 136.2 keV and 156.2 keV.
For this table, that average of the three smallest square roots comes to 7.52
